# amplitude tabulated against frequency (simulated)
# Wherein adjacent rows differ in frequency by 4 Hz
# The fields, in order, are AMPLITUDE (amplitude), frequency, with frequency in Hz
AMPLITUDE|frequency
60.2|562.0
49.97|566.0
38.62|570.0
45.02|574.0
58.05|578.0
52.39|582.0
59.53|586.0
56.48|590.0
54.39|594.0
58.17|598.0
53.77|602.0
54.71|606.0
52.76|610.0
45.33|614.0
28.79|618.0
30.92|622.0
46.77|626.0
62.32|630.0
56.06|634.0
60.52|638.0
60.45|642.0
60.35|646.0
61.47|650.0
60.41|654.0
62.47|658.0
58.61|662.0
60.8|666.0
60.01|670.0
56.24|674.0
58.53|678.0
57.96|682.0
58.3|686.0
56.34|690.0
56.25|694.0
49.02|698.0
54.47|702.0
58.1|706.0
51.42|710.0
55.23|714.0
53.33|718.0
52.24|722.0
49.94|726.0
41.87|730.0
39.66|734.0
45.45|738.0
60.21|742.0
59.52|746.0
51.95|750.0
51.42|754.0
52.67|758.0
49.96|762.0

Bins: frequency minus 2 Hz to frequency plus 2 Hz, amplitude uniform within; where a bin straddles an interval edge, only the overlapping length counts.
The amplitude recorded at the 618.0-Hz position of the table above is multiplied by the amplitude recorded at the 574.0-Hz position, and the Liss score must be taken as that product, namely 1296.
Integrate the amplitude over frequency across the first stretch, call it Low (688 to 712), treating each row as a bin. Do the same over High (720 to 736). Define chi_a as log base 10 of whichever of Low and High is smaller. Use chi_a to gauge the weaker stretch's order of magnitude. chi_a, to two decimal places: 2.87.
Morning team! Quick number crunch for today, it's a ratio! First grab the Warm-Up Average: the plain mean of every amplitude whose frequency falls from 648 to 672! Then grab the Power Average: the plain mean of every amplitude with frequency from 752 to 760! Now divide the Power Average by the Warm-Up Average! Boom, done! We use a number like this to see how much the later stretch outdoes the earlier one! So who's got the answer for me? 0.86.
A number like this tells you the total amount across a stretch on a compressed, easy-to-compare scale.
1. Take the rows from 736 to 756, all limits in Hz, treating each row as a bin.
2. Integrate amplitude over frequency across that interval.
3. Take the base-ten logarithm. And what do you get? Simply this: 3.03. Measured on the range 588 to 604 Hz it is 2.95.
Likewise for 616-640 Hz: 3.06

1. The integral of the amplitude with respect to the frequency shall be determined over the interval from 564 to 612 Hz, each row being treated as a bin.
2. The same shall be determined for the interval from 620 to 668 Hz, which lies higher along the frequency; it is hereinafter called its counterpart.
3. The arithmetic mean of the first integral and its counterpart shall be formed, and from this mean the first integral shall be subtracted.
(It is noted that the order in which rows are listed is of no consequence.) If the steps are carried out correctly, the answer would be 95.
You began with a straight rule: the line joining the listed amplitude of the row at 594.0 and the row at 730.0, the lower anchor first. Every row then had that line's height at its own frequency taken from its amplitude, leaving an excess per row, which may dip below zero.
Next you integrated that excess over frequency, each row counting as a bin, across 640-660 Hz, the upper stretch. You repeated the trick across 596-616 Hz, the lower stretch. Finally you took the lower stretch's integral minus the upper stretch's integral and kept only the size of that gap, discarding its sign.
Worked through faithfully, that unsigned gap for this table 243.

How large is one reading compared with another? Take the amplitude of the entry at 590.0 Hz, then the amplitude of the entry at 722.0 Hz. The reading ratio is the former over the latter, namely 1.08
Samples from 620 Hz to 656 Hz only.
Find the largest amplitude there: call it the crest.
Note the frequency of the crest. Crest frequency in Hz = 630.0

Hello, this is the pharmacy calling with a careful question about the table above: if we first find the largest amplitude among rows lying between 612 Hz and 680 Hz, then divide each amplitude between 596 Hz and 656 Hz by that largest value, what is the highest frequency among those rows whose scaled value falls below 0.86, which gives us 626.0 Hz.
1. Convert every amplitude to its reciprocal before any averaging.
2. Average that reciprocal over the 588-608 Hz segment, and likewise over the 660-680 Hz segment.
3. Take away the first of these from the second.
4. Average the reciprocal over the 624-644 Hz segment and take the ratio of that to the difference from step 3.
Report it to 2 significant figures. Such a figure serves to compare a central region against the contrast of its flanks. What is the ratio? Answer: -17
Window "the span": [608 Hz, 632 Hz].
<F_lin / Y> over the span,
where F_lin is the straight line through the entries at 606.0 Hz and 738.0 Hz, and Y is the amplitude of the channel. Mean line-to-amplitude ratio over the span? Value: 1.304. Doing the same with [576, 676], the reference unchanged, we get 1.010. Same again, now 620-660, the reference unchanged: 0.976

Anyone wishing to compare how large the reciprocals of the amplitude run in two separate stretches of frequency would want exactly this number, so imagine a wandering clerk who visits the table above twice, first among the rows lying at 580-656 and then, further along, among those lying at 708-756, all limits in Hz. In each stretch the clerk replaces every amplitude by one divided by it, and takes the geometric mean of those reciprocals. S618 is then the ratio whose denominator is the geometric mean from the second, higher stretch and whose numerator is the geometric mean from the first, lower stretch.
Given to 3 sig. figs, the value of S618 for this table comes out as 0.966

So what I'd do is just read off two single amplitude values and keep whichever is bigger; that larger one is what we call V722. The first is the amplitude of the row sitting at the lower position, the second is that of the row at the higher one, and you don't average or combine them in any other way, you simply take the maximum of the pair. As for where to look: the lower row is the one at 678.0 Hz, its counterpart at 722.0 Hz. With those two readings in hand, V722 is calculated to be 58.5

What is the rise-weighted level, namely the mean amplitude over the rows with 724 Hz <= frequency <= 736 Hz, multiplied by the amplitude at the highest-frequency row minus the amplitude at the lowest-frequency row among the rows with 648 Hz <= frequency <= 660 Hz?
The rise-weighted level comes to 44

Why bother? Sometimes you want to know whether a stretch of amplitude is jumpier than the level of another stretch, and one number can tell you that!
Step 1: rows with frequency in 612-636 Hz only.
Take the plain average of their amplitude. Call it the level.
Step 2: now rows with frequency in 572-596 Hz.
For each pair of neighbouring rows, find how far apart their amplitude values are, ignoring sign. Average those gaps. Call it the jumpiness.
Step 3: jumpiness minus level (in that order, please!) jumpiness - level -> -39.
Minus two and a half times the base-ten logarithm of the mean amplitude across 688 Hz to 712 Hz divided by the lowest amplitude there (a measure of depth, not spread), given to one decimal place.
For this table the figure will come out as -0.1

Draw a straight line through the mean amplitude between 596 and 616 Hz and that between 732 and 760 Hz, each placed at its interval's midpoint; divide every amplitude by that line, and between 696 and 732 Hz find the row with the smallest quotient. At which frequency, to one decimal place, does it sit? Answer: 730.0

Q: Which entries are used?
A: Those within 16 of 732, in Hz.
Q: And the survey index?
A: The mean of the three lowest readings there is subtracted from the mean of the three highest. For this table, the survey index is 15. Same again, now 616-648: 26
